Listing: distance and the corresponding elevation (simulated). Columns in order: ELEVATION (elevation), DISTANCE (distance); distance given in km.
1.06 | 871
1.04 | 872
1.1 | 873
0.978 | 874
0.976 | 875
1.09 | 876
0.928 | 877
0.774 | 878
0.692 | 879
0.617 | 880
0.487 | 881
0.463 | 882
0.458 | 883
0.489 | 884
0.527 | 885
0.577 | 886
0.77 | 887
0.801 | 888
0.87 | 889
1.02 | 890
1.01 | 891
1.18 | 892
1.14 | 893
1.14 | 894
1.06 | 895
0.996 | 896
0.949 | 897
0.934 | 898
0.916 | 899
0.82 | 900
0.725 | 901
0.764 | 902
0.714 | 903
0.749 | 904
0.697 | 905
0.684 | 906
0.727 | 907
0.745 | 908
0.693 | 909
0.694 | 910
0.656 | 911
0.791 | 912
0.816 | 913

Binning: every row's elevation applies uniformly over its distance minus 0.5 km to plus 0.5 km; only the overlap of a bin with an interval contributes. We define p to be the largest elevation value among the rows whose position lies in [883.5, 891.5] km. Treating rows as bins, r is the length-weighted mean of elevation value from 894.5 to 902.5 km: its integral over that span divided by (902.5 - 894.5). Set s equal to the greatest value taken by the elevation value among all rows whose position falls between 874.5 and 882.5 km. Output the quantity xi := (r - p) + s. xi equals 1.0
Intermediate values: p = 1.02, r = 0.90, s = 1.09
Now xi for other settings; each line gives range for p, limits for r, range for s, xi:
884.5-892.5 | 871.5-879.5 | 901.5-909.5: 0.5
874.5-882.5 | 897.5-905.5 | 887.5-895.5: 0.9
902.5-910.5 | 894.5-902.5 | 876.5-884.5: 1.1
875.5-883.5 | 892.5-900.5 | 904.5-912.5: 0.7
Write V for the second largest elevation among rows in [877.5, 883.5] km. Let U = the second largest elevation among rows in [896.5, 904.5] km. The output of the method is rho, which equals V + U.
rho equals 1.6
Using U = 0.934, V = 0.692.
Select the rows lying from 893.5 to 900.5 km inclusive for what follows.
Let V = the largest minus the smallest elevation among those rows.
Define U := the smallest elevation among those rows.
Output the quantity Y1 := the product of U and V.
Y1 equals 0.26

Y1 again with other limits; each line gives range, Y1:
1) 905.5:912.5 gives 0.09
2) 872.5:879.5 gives 0.28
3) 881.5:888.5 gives 0.16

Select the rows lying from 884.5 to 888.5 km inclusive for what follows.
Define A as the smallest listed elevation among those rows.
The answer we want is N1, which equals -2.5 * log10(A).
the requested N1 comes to 0.7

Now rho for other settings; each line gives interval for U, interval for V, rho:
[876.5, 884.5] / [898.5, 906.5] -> 1.6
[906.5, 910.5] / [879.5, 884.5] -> 1.2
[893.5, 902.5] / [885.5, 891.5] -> 2.1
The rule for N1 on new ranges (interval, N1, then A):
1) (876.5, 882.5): 0.8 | 0.463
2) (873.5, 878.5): 0.3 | 0.774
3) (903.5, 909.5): 0.4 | 0.684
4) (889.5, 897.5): 0.1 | 0.949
